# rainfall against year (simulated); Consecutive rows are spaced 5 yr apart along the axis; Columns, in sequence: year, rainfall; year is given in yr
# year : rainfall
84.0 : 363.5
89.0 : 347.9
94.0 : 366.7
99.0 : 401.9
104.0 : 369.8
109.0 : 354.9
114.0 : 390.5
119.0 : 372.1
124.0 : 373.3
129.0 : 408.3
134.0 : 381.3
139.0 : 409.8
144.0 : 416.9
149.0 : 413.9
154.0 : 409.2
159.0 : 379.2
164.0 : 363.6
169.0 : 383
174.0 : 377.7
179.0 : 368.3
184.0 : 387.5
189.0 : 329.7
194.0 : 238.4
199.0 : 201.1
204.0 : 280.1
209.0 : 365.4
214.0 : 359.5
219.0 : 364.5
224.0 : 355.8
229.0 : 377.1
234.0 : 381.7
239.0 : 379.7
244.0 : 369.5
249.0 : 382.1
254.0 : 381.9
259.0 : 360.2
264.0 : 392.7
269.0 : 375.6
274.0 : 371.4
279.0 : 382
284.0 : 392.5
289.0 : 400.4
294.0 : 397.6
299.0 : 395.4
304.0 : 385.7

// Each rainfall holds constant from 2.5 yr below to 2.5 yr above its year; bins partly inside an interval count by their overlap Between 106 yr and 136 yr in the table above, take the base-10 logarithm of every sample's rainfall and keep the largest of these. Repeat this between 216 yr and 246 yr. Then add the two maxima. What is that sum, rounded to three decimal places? 5.193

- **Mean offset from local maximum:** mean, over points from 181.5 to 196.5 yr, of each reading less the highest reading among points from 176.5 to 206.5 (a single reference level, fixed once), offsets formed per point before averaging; -69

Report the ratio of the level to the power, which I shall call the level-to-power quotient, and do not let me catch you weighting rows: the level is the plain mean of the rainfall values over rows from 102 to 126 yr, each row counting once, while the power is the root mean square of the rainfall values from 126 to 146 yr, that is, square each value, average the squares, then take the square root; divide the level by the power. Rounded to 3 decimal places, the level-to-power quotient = 0.920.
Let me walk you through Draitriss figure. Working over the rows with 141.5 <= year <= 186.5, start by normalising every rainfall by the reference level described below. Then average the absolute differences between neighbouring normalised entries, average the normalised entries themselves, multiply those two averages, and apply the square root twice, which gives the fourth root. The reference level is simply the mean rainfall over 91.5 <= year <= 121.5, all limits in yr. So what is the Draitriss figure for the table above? 0.438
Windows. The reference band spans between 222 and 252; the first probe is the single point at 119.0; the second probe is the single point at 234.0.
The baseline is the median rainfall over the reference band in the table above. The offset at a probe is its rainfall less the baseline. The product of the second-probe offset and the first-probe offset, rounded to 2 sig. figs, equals -21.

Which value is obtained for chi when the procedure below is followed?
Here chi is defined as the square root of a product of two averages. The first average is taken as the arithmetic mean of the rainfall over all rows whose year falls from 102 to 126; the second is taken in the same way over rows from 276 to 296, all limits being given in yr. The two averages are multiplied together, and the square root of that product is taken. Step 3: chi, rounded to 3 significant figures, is 382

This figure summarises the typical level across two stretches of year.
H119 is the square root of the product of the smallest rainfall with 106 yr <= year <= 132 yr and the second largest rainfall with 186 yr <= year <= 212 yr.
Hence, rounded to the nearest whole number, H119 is 342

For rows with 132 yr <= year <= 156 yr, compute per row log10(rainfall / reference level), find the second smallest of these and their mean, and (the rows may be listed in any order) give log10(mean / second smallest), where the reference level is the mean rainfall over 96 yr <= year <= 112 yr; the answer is -0.04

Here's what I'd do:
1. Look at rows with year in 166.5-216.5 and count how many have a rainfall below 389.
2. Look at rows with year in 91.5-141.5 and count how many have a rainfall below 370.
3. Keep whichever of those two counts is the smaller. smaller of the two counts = 3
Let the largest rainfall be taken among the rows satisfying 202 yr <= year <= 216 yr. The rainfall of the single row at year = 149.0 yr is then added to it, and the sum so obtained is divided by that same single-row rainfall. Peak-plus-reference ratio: 1.88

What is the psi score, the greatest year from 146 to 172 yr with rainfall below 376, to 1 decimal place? 164.0 yr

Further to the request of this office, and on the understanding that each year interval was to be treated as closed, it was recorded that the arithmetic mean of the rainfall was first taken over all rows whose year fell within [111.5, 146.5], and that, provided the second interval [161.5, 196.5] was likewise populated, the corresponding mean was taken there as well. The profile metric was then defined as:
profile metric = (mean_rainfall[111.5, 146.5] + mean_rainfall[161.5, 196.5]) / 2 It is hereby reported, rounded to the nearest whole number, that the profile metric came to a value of 371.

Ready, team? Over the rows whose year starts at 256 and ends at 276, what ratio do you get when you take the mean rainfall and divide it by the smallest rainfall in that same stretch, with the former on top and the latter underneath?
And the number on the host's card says 1.04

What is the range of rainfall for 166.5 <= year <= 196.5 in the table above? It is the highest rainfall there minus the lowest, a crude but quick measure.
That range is 149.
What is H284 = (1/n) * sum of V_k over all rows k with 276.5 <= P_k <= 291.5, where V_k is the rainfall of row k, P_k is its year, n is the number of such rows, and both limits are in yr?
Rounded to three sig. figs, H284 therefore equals 392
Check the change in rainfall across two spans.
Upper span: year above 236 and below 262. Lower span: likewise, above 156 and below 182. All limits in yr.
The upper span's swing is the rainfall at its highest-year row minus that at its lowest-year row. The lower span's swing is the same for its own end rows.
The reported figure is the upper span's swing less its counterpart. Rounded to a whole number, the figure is -9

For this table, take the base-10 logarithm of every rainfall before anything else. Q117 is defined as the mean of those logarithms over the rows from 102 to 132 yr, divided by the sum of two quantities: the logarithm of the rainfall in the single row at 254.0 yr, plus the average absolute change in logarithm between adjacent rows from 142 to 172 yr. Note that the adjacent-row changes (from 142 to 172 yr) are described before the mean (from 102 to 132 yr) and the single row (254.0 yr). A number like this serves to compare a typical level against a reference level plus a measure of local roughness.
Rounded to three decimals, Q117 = 0.992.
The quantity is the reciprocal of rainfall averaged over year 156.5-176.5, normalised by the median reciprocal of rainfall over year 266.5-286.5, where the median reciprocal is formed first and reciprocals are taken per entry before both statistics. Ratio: 1.01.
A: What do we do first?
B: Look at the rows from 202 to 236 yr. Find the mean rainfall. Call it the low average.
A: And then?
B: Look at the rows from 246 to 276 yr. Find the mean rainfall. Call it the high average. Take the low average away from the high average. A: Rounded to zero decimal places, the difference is 22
